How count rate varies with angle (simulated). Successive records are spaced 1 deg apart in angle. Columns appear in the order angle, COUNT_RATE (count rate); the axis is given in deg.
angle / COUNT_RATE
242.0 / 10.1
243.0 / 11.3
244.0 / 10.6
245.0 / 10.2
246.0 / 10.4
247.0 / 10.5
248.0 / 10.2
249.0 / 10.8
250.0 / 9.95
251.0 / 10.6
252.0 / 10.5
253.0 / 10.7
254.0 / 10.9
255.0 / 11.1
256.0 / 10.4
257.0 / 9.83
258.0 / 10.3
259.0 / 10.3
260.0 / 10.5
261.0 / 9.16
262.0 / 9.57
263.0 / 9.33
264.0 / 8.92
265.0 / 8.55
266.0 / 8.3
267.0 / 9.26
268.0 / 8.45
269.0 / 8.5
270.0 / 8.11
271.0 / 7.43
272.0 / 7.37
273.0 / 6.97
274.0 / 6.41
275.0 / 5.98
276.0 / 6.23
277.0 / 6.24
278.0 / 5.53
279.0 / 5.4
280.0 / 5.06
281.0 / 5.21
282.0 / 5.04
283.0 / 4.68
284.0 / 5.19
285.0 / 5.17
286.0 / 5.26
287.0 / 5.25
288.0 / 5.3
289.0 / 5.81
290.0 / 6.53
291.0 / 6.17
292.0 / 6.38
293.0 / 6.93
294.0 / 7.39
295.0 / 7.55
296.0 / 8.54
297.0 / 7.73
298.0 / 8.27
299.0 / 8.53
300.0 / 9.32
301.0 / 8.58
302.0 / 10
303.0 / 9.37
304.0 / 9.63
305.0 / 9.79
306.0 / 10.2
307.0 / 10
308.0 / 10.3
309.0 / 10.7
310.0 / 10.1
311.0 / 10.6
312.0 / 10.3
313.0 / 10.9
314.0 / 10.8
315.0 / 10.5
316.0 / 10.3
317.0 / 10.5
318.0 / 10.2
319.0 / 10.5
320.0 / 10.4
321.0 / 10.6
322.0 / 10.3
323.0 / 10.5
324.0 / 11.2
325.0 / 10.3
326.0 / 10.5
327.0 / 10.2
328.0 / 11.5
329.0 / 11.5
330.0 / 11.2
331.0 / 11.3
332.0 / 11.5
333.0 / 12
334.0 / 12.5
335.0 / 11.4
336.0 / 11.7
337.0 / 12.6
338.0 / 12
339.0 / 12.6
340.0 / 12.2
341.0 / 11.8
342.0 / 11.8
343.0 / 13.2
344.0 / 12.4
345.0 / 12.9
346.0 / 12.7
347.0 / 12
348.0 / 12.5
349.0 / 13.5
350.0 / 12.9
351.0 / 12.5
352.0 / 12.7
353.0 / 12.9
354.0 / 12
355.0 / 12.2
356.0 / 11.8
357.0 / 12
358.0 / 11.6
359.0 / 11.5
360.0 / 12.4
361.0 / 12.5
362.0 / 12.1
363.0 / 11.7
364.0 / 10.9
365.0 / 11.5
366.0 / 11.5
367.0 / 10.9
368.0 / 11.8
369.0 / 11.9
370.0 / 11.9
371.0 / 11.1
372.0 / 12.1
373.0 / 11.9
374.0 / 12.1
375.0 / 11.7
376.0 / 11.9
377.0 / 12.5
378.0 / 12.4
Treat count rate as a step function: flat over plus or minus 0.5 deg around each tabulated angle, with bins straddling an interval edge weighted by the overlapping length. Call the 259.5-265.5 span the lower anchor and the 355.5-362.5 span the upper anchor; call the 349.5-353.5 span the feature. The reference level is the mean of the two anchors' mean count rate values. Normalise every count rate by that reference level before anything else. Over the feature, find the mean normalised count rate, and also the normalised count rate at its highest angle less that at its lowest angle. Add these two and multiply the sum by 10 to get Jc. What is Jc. 12.0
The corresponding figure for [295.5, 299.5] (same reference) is 7.7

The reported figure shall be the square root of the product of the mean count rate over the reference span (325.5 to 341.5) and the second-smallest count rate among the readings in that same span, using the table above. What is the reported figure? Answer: 11.1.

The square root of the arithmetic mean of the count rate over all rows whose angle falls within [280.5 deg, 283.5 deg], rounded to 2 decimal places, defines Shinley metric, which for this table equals 2.23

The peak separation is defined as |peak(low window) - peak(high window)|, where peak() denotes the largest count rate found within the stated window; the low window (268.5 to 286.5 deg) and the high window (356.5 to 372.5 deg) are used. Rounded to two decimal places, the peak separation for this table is 4.00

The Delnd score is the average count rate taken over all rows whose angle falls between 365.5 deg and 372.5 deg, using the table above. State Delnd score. 11.6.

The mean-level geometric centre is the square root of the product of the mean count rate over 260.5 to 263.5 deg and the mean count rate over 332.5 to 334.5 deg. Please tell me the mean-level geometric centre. 10.7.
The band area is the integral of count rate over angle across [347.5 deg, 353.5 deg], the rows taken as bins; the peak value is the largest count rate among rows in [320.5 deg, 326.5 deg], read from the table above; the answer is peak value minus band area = -66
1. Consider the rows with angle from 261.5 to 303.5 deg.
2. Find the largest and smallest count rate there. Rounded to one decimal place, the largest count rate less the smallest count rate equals 5.3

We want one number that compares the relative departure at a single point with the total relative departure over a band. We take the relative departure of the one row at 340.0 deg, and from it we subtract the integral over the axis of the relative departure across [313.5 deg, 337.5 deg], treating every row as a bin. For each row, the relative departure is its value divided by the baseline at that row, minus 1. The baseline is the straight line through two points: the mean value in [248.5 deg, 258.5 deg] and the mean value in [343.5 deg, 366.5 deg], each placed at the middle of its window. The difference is 1.5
